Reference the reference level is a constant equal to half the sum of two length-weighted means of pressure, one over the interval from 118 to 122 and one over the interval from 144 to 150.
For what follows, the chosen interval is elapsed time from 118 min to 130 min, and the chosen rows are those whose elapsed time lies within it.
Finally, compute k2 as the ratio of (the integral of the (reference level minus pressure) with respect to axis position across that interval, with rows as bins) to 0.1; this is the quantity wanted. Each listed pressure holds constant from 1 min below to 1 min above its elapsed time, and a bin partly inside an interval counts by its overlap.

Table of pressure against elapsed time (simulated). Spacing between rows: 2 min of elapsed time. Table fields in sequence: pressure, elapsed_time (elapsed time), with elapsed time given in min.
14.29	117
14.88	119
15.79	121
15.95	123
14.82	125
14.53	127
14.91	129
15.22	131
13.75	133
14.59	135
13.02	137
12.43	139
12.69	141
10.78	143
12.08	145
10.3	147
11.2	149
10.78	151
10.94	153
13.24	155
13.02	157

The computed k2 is -226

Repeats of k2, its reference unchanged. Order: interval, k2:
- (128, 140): -87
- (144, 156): 221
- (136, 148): 166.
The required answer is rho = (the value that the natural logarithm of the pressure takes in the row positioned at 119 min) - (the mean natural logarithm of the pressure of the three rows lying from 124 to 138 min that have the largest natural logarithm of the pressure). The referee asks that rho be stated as -0.01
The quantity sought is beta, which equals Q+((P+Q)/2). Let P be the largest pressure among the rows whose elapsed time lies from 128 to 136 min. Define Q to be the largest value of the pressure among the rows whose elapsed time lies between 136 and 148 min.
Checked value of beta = 27.1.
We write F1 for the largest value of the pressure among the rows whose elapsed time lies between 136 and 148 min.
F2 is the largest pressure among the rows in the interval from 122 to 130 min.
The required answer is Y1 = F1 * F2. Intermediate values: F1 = 13.02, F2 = 15.95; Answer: 208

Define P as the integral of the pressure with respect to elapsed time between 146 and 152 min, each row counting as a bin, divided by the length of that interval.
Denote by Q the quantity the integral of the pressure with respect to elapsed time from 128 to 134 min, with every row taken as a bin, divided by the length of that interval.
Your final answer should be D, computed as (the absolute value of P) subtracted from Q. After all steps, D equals 3.9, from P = 10.8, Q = 14.6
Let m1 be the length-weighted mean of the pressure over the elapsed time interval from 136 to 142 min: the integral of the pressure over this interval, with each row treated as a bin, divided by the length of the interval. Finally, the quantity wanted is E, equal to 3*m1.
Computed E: 38.1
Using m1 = 12.7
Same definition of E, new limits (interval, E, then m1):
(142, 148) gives 33.2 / 11.1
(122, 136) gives 44.5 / 14.8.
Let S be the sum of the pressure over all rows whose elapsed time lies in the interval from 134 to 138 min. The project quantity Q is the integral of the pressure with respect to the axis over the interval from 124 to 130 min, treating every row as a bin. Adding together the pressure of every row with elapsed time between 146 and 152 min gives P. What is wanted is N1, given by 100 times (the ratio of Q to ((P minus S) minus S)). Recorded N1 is -386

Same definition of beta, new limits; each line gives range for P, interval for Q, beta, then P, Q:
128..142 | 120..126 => 31.5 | 15.22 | 15.95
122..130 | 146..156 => 27.8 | 15.95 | 13.24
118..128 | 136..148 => 27.5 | 15.95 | 13.02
